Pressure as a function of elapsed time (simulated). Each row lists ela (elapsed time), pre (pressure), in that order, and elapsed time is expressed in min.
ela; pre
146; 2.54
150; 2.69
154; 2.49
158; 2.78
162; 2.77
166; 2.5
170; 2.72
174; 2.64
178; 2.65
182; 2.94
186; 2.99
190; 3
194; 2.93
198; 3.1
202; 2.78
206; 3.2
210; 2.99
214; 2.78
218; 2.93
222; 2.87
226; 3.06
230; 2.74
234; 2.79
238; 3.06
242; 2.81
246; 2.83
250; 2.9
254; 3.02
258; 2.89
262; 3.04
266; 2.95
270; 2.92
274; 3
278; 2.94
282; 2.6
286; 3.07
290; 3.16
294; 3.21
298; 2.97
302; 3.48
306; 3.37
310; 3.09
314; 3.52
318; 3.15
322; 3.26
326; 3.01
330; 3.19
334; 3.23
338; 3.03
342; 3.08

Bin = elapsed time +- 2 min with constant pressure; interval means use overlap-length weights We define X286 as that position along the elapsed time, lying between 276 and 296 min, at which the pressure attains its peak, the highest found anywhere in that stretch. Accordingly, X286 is 294 min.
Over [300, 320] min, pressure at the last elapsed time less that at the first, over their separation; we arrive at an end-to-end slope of -0.021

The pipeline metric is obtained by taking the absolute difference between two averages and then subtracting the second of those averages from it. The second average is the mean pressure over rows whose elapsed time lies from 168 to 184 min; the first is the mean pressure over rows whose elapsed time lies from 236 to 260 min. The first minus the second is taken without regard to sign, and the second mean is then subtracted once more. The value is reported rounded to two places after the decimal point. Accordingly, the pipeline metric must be -2.56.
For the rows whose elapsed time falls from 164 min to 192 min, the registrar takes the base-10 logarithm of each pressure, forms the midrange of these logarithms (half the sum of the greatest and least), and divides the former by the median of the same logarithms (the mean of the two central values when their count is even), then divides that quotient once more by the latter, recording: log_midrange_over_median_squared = 2.3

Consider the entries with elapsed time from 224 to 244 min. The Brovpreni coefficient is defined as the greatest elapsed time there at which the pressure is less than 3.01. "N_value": 242 min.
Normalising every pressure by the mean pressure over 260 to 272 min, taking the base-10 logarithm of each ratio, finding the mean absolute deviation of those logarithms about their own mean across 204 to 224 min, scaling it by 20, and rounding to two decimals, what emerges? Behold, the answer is 0.33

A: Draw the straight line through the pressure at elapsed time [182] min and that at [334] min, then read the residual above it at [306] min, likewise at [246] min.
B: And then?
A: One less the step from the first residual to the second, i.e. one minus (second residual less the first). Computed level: 1.4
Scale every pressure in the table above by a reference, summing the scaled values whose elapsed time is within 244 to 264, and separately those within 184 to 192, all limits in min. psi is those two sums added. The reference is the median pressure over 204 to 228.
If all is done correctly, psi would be 7.0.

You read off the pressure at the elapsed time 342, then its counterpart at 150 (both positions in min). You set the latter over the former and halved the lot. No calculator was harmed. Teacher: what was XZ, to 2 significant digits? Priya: 0.44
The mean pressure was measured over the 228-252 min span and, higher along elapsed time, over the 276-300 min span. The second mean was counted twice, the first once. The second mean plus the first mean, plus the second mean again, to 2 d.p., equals 8.84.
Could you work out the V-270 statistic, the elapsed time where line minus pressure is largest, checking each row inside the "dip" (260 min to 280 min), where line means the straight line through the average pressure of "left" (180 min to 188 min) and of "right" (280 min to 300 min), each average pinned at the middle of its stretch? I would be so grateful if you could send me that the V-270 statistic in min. 270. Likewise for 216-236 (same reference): 230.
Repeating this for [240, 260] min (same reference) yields 242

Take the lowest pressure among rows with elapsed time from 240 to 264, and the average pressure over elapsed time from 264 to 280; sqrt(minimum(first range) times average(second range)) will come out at 2.88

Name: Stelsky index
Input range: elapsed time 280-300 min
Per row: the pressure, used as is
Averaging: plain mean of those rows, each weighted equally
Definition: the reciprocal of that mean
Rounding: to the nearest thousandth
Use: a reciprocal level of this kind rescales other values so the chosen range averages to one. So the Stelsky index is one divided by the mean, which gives 0.333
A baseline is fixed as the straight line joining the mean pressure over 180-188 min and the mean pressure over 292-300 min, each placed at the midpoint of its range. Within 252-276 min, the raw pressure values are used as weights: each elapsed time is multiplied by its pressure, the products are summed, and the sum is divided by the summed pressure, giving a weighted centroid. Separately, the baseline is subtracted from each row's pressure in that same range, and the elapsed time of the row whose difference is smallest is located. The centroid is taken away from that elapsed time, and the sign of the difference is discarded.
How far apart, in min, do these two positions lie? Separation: 6.0 min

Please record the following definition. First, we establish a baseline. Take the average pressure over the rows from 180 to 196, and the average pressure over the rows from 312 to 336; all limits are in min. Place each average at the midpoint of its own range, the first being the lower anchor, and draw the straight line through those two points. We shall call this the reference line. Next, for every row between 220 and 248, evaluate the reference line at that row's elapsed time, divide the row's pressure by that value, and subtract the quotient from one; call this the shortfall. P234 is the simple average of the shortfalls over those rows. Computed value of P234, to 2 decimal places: 0.06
